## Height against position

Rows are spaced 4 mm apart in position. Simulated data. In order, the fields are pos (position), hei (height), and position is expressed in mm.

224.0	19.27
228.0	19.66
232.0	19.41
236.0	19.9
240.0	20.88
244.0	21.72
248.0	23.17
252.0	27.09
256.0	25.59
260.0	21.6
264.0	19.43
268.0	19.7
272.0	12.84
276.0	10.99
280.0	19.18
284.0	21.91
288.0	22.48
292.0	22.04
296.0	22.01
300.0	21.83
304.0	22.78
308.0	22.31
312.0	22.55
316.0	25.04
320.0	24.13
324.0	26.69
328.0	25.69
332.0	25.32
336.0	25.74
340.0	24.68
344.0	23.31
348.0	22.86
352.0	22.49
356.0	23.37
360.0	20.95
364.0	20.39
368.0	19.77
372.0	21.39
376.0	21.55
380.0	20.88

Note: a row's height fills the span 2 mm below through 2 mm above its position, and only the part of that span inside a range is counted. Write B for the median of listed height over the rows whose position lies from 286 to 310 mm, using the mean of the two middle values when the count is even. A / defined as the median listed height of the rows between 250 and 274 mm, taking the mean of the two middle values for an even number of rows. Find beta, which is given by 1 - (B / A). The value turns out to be -0.07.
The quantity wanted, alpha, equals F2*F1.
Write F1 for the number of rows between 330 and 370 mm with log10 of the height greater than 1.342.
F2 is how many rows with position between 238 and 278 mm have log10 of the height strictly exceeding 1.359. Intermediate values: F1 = 7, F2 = 3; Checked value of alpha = 21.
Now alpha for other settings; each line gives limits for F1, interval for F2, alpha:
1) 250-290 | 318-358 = 27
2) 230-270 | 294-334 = 15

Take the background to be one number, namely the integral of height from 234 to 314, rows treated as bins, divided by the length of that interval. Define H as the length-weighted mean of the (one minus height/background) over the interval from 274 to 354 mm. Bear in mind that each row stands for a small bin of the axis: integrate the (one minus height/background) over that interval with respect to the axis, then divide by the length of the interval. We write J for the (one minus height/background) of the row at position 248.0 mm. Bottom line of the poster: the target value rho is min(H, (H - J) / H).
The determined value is -0.3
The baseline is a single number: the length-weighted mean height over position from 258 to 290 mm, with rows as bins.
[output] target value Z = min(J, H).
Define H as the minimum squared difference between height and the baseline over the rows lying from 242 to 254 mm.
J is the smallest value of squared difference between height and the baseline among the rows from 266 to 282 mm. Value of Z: 0.4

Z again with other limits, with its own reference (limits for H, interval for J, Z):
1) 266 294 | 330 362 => 0.4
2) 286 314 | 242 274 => 0.8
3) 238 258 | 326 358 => 5.6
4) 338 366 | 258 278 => 0.8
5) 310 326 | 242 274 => 0.8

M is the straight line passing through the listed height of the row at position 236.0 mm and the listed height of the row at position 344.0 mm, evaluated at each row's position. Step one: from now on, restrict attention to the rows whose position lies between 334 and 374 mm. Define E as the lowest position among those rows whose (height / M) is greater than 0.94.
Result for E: 336.0 mm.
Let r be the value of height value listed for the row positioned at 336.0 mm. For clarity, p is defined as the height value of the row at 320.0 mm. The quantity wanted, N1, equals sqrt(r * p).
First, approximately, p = 24.13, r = 25.74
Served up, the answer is 25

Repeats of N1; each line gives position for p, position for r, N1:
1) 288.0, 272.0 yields 17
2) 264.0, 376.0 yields 20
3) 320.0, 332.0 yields 25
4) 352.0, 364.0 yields 21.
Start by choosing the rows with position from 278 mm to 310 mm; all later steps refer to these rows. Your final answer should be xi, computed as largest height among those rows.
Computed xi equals 22.78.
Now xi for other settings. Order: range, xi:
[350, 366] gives 23.37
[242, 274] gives 27.09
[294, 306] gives 22.78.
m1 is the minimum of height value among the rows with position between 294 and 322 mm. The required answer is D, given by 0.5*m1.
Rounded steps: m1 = 21.83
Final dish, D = 11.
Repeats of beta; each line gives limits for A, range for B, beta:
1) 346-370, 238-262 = -0.03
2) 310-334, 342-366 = 0.10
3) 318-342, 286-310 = 0.13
